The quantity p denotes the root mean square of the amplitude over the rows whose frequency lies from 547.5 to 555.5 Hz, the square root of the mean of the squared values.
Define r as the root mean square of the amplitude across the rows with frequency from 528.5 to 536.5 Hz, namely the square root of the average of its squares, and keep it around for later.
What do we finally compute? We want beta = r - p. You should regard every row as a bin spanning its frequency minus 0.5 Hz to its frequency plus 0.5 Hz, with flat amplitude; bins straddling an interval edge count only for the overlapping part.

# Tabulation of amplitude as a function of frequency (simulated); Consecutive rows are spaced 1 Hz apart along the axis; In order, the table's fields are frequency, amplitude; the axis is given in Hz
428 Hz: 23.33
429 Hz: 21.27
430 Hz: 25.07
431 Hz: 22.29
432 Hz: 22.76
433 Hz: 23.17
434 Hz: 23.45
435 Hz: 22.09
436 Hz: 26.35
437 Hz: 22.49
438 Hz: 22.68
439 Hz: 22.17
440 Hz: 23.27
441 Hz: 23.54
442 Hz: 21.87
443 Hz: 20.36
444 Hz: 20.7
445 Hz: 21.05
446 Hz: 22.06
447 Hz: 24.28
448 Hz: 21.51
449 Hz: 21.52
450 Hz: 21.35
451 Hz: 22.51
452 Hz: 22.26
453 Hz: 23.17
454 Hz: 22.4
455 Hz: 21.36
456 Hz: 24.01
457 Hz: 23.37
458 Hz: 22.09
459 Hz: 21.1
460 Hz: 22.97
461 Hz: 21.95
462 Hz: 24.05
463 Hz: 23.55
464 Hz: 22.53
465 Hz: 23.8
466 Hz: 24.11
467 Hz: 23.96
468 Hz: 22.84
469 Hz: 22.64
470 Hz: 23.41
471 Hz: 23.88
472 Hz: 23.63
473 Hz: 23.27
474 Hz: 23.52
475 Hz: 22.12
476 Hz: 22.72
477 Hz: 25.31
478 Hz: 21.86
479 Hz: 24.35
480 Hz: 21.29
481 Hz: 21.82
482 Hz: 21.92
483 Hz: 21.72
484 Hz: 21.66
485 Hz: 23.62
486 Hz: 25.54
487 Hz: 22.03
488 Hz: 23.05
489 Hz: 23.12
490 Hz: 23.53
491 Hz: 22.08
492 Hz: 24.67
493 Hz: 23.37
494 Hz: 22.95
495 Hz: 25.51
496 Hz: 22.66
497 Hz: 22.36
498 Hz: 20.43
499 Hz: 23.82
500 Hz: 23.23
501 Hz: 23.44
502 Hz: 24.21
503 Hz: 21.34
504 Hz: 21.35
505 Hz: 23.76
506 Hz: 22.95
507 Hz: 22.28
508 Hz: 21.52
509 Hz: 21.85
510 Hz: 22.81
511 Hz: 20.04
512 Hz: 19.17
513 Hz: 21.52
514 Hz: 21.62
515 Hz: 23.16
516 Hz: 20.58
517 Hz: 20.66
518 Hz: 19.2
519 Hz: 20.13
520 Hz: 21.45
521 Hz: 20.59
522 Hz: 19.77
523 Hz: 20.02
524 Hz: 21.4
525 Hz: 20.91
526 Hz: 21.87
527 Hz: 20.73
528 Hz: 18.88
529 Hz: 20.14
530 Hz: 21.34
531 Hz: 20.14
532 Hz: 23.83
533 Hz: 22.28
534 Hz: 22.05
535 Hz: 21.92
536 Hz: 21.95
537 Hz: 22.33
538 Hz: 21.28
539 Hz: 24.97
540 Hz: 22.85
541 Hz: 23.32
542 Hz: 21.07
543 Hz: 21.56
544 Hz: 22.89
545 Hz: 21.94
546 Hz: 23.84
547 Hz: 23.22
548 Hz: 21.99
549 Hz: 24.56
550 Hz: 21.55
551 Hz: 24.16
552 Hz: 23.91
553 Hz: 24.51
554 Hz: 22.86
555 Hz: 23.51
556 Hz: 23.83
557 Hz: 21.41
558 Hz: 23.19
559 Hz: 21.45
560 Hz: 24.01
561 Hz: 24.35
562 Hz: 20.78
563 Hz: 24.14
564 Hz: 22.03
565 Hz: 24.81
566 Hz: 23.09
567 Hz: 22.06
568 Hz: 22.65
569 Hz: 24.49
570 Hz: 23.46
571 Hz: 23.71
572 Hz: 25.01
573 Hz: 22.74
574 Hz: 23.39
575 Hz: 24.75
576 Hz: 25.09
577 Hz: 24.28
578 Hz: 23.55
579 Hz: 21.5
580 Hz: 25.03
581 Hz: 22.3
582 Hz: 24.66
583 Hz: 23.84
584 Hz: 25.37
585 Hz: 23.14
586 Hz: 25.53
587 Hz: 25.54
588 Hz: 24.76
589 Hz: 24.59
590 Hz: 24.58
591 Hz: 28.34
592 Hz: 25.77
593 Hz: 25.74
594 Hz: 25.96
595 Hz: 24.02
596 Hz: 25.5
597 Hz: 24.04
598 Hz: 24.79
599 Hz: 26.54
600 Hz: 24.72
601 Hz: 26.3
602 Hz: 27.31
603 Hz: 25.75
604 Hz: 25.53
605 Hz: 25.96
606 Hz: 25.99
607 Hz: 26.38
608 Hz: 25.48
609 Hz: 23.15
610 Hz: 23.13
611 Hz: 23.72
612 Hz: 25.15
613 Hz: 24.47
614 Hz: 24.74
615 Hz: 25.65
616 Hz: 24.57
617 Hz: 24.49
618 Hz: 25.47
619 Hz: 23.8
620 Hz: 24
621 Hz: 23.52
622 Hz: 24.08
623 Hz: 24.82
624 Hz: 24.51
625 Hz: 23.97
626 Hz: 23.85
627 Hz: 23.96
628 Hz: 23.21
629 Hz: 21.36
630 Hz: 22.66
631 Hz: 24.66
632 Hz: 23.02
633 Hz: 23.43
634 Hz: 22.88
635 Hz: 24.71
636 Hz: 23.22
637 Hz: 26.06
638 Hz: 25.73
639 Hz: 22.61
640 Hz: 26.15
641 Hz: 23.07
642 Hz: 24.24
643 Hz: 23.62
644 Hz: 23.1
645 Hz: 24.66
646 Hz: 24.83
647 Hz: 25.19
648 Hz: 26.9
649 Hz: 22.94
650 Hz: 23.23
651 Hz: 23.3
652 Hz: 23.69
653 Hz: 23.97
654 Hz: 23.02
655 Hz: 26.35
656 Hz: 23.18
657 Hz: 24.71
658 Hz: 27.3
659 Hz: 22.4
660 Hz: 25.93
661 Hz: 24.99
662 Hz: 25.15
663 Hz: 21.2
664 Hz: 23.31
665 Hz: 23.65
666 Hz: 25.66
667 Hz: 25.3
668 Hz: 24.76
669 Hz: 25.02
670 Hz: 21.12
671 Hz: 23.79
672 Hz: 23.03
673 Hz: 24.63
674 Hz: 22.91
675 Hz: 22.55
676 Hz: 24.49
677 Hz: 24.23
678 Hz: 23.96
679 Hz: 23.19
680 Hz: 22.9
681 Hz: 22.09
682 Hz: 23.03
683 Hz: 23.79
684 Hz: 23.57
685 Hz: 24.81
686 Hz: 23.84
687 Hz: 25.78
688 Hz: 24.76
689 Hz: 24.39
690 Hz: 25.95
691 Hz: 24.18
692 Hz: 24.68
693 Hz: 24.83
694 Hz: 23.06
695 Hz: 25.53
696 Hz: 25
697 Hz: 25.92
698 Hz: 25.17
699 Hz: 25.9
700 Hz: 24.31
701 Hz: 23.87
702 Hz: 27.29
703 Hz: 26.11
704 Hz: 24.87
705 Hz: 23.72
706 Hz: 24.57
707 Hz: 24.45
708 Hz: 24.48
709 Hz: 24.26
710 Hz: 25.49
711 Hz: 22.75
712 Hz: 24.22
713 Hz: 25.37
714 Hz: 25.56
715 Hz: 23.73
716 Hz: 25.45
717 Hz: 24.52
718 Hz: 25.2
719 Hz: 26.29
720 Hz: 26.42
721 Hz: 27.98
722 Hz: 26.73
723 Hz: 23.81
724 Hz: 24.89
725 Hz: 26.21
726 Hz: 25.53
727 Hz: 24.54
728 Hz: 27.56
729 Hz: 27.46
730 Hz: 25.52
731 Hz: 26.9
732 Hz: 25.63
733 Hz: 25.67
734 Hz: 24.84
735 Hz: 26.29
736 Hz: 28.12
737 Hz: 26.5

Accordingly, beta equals -1.7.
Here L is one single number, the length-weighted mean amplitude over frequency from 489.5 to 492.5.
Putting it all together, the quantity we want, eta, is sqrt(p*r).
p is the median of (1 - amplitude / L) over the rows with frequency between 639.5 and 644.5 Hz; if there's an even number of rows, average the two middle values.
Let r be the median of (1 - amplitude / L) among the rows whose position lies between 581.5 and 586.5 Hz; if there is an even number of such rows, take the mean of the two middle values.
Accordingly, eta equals 0.021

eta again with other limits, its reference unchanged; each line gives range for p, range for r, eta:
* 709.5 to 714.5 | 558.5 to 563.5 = 0.045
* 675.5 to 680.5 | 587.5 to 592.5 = 0.036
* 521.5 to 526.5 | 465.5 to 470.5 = 0.009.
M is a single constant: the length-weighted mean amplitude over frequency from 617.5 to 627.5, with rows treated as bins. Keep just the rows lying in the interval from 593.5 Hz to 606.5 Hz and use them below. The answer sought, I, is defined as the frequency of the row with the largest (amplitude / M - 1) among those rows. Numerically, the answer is 602 Hz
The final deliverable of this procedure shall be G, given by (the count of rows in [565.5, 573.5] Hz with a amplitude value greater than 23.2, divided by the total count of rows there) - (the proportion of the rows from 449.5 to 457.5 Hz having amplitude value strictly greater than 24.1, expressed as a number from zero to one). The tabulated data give 0.50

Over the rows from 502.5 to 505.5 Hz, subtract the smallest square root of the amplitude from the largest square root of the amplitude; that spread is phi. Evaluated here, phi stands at 0.25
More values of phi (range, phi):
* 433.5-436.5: 0.43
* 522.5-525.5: 0.15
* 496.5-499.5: 0.36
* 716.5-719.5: 0.18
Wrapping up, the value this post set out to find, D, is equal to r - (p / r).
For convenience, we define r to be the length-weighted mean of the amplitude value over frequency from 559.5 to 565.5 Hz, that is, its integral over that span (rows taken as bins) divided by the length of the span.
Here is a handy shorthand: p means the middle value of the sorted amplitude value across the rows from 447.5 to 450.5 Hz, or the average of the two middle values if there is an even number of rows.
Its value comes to 22.43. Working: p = 21.5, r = 23.4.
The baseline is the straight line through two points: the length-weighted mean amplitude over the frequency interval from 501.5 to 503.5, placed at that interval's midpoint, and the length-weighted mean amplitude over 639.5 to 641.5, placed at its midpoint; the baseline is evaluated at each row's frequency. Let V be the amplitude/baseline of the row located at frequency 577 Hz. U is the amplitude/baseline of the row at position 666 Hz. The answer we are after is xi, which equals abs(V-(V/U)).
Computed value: 0.028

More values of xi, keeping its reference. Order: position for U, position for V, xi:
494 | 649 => 0.012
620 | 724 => 0.014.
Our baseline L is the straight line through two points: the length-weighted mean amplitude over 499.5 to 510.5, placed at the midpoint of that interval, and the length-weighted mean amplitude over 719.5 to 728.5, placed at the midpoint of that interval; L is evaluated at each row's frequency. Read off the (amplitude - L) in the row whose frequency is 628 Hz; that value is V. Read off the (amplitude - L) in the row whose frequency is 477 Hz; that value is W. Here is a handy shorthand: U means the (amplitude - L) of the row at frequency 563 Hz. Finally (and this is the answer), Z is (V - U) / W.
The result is -1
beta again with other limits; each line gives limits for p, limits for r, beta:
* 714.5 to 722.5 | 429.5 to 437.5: -2.3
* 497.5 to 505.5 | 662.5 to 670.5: 1.1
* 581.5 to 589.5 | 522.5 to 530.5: -4.0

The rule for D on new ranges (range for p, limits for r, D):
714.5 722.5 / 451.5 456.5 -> 21.50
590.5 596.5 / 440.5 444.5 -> 20.43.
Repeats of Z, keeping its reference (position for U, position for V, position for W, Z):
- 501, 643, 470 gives -1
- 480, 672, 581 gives 1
